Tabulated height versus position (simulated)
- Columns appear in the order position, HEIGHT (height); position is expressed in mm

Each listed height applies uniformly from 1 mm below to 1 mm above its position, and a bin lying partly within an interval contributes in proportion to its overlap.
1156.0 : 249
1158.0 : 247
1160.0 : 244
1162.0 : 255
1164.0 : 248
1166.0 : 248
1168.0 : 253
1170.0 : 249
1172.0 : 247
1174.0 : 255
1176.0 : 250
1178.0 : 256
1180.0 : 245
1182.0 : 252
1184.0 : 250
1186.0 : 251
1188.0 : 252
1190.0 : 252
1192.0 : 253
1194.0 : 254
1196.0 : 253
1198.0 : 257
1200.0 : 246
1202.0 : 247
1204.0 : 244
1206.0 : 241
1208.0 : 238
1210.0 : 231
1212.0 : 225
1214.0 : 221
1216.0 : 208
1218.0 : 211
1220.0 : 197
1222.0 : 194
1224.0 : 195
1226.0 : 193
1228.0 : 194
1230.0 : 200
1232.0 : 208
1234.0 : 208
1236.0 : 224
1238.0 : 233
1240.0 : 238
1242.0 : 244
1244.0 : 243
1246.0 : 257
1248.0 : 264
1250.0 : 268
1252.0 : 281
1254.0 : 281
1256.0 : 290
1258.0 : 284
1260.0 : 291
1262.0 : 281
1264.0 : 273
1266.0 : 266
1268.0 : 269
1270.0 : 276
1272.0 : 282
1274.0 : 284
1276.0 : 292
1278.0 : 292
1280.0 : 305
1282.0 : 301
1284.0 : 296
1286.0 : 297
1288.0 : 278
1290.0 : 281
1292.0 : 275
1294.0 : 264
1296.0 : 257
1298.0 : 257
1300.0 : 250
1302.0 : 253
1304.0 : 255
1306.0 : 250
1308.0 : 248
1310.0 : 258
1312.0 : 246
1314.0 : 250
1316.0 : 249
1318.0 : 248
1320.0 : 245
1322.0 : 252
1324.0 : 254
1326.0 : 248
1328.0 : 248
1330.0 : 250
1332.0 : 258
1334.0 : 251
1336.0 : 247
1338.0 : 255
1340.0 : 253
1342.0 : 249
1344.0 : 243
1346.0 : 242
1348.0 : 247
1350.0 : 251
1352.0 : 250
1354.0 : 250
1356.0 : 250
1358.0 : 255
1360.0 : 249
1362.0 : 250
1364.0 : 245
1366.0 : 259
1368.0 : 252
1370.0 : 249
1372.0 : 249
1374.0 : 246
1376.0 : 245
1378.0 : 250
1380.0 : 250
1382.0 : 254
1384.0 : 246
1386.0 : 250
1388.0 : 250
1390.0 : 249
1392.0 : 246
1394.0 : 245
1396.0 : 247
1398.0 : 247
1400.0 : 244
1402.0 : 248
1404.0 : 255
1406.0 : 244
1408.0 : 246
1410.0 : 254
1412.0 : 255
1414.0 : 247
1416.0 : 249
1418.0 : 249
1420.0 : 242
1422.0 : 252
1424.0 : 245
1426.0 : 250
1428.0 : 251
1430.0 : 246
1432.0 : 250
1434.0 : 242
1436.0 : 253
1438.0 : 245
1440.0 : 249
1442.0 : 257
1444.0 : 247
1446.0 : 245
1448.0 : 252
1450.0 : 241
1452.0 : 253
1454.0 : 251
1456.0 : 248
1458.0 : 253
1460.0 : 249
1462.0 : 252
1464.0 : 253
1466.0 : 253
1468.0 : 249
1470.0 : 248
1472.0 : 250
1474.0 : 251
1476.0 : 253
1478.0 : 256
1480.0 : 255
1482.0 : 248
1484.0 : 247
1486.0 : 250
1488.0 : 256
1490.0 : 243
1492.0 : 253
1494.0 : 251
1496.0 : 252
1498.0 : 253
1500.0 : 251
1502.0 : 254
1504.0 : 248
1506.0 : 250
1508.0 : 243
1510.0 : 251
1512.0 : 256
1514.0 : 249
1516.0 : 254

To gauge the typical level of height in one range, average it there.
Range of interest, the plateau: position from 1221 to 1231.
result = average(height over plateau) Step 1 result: 195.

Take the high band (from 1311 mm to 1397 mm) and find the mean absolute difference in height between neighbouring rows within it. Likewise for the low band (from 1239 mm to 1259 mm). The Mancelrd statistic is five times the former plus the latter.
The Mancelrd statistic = 24.4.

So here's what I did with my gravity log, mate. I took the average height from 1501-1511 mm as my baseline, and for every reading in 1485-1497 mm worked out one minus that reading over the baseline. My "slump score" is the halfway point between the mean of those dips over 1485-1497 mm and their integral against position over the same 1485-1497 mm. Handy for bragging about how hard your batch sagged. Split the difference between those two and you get -0.04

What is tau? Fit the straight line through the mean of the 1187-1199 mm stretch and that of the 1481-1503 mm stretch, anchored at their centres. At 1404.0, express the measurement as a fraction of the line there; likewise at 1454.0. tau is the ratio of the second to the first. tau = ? 0.99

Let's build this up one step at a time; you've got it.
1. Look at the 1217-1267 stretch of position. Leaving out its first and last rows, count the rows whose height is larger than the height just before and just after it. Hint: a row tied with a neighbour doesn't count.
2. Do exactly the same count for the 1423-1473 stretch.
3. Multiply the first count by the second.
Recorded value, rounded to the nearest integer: 28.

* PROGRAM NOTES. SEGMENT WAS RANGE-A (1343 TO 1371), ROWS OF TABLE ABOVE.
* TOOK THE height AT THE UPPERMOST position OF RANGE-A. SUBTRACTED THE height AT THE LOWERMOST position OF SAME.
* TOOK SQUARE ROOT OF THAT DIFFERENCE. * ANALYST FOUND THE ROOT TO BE 2.4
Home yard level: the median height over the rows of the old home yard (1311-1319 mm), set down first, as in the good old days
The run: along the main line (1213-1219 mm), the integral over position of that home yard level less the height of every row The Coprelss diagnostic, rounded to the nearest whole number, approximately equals 211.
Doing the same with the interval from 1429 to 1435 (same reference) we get 15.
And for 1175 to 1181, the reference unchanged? -11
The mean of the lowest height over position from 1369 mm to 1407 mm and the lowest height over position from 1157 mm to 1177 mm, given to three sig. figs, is 244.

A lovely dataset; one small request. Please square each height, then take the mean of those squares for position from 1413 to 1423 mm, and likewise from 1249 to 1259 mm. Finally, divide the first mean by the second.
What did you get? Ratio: 0.78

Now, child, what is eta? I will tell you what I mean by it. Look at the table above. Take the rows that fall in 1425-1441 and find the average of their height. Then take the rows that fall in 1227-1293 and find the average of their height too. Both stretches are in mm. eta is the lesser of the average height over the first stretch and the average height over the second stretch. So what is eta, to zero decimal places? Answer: 248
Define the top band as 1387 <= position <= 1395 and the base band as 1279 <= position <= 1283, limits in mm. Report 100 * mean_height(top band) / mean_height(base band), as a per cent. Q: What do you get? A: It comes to 82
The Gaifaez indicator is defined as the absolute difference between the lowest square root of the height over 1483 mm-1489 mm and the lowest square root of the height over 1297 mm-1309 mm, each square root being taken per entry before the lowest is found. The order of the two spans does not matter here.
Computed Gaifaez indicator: 0.0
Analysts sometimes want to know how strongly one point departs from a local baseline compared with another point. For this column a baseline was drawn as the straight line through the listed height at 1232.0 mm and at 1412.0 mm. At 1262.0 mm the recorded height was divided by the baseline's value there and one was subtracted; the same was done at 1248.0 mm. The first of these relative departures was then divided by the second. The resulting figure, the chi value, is 1.24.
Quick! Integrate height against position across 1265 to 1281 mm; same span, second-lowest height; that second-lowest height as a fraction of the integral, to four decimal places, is 0.0594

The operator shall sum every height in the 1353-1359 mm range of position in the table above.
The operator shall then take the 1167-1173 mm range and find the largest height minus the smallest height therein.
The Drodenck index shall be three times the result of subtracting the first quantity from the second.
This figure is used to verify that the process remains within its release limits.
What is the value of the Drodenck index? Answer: -2247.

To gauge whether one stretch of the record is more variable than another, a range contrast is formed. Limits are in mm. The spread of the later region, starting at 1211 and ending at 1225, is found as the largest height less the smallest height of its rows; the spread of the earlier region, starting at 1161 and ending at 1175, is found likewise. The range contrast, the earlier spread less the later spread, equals -23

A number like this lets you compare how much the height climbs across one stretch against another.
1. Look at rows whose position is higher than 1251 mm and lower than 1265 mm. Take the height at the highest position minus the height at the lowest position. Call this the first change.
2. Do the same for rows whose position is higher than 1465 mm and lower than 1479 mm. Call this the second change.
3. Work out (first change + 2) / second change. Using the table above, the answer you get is -2.0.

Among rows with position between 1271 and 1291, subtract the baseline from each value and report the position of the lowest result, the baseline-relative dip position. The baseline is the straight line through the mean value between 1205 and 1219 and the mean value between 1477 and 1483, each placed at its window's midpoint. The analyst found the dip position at 1288.0 mm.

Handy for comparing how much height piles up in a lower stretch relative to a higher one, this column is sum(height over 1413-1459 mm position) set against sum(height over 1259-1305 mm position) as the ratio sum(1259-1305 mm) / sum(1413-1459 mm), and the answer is 1.12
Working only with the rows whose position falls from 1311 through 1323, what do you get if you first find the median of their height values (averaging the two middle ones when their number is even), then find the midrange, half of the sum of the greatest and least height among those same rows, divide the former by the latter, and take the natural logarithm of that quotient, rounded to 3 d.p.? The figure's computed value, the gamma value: 0.000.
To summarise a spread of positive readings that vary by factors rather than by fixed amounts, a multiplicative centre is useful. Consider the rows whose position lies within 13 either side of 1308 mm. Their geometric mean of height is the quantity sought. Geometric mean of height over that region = 251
